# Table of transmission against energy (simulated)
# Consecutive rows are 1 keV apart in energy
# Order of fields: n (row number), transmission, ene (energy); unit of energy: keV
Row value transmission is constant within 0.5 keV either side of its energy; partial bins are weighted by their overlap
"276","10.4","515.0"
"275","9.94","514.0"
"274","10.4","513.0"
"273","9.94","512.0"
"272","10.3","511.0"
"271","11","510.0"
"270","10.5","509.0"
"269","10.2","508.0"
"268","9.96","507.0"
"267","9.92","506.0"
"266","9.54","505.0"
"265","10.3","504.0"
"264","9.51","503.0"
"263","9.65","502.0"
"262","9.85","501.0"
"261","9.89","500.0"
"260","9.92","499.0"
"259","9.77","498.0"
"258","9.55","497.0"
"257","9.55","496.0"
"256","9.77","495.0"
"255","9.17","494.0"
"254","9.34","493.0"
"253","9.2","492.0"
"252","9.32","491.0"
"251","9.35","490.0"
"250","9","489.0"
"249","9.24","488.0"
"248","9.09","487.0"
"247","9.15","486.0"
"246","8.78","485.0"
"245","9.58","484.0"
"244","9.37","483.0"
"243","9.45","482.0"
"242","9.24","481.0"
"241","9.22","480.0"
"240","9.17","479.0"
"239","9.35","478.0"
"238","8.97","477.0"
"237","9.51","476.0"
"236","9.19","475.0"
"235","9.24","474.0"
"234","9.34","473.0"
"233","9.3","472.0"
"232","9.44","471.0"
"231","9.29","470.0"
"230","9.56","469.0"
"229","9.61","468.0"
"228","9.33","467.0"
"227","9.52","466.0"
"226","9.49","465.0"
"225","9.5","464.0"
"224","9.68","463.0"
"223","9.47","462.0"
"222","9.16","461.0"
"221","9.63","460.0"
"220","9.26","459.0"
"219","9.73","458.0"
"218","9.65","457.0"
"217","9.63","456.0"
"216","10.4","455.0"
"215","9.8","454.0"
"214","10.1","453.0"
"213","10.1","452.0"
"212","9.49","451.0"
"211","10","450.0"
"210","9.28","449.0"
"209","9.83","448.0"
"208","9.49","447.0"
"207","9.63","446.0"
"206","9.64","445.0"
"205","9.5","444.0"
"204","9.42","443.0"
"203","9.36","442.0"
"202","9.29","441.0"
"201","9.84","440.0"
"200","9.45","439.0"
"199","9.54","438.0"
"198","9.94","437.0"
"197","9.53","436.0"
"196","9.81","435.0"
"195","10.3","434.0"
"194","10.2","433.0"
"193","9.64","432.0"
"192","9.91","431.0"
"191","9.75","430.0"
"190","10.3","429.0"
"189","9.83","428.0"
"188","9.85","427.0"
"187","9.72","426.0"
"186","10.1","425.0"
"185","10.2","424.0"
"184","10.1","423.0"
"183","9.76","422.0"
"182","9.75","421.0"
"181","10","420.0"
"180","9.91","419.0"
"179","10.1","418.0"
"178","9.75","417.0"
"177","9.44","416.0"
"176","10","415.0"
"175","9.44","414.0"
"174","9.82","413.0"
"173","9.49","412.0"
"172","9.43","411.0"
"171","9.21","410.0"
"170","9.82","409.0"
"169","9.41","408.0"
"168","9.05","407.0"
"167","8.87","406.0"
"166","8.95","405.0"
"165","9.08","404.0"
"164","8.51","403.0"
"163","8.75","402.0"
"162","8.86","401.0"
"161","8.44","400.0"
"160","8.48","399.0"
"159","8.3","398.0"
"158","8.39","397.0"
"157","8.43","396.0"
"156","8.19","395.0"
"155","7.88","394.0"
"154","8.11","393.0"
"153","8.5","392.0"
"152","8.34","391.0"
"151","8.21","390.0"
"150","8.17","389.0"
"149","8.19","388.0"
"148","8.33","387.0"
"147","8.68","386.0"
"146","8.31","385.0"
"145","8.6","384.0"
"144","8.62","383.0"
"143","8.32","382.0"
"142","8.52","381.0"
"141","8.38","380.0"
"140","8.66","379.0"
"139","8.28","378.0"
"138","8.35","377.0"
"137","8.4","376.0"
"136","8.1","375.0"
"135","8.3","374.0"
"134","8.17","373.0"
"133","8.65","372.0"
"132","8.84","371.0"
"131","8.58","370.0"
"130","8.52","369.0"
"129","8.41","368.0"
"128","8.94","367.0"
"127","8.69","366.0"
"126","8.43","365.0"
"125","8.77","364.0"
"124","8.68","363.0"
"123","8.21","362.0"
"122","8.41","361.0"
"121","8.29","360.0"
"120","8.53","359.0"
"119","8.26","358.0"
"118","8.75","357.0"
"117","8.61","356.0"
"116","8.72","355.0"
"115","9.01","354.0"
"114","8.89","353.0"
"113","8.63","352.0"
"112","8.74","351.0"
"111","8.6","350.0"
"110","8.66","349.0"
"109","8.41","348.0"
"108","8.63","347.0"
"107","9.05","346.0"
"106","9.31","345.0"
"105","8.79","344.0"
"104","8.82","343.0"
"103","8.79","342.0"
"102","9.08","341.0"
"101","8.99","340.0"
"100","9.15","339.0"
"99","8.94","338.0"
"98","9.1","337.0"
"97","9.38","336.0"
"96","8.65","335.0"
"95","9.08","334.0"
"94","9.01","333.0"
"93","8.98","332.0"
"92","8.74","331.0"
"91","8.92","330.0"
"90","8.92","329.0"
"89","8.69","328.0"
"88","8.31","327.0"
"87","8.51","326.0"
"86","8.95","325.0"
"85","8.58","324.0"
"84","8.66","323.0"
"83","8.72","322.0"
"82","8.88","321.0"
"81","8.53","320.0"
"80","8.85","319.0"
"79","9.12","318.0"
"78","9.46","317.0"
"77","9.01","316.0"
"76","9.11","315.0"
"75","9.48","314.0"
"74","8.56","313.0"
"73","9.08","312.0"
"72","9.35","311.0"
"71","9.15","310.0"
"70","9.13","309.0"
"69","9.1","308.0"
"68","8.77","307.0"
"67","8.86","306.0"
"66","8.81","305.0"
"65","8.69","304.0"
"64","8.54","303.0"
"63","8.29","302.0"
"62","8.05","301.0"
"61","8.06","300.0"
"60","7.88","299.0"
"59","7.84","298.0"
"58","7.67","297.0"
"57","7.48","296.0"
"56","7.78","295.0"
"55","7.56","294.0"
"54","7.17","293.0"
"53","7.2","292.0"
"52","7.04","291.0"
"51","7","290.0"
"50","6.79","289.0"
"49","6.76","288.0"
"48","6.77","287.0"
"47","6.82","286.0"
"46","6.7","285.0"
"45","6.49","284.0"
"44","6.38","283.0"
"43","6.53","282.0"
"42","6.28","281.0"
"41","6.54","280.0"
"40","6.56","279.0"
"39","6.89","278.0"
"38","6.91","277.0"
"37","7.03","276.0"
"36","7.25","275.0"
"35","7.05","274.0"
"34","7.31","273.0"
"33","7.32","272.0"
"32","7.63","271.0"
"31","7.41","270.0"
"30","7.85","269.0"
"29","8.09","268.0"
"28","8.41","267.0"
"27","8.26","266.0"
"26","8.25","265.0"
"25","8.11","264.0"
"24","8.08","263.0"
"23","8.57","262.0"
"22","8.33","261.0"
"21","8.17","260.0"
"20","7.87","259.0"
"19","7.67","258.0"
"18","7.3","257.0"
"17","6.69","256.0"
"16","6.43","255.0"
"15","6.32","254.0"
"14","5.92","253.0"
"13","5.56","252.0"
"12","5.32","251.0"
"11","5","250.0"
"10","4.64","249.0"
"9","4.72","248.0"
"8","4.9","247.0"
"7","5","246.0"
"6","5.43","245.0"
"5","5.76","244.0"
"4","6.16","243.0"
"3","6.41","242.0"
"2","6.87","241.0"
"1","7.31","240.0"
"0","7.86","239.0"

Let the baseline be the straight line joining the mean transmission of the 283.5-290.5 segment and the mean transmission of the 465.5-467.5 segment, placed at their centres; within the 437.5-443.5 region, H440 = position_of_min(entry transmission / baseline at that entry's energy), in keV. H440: 441.0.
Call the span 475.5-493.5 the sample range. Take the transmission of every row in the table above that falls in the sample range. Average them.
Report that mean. 9.2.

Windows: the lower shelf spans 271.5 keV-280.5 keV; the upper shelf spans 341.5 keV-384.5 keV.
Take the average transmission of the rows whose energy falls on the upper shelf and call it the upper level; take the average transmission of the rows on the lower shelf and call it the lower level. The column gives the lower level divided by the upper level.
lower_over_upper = 0.81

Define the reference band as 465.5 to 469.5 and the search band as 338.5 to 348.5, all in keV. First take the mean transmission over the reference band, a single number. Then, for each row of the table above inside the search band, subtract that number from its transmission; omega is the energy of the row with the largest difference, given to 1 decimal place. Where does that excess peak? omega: 345.0 keV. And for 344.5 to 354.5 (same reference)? 345.0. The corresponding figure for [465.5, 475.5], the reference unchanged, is 468.0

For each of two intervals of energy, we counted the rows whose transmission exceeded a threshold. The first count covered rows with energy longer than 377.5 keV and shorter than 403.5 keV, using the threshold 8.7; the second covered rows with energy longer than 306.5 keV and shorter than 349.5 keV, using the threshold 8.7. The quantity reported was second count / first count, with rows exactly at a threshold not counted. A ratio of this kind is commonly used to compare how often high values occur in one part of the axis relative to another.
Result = 16.0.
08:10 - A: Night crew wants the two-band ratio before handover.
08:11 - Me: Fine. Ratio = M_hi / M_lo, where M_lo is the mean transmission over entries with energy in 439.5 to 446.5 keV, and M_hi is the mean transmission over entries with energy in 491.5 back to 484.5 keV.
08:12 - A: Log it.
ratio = 0.96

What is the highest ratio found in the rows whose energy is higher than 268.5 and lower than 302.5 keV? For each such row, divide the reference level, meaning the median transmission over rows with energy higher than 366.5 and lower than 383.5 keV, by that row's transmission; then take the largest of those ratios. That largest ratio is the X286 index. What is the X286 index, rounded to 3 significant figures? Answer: 1.34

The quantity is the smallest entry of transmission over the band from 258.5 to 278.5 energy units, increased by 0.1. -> 7.0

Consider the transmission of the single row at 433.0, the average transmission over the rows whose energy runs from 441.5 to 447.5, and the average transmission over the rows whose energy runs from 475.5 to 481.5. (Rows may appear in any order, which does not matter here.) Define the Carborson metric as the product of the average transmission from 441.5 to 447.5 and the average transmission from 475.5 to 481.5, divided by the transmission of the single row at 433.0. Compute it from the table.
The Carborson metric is 8.6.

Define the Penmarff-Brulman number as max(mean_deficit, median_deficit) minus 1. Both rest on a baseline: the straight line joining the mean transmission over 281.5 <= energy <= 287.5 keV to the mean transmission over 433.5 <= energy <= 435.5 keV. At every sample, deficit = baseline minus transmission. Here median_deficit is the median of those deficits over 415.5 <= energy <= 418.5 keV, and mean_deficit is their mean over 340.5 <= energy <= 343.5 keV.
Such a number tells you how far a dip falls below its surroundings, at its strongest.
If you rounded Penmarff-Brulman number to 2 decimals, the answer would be -1.10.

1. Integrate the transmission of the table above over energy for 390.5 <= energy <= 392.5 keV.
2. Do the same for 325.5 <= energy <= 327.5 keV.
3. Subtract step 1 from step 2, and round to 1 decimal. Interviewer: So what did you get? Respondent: 0.0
